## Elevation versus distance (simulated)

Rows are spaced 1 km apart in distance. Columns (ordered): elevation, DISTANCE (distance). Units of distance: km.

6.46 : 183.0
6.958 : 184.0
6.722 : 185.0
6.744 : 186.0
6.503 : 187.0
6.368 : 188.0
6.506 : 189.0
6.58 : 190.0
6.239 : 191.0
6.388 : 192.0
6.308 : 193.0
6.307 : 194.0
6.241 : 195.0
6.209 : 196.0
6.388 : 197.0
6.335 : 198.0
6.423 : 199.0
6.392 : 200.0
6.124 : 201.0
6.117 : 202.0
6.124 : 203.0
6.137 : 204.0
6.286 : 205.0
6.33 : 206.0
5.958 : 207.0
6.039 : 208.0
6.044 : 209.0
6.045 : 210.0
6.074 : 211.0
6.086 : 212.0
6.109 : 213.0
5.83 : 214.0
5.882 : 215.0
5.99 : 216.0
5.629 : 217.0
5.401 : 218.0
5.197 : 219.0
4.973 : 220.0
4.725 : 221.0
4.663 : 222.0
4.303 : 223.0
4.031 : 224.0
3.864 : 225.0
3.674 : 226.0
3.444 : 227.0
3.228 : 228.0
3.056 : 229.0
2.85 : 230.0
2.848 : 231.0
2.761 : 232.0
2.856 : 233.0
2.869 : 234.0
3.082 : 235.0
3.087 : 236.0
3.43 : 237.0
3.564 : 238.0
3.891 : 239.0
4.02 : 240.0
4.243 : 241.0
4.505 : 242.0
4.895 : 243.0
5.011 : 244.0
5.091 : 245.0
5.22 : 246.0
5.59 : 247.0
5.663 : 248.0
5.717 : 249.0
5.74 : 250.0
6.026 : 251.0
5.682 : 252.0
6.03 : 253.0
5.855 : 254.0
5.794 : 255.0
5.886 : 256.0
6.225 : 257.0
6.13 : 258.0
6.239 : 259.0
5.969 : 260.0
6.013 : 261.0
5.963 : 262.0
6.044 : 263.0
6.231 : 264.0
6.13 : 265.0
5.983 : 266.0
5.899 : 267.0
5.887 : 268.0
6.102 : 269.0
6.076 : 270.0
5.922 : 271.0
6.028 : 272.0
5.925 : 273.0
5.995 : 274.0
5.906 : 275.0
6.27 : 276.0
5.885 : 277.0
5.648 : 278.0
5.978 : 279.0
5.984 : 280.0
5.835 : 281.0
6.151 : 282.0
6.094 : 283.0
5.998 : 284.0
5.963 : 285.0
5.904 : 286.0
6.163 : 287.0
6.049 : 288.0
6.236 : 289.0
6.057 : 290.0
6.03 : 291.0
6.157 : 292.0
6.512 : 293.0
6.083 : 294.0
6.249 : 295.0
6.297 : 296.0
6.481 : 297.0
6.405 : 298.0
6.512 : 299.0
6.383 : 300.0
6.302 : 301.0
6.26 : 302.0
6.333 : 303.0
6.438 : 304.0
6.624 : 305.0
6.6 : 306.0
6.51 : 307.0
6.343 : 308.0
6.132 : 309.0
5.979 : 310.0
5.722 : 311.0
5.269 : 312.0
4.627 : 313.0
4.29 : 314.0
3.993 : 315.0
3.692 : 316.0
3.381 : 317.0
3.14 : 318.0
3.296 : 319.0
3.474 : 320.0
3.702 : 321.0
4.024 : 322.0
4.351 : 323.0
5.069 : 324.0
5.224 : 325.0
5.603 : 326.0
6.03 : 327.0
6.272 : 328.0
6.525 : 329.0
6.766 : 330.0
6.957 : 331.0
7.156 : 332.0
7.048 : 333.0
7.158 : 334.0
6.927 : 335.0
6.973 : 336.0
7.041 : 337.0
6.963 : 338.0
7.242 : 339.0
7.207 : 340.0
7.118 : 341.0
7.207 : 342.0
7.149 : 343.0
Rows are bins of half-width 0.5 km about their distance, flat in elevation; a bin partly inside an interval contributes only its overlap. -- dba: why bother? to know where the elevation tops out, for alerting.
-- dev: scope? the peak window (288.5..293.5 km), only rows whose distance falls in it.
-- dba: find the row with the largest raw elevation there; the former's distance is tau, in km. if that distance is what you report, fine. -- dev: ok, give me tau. 293.0 km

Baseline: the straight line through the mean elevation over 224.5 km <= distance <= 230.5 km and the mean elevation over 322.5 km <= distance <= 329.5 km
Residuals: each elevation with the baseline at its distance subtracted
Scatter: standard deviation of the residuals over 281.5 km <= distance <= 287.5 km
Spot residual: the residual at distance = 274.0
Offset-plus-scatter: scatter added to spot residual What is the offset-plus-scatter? 1.7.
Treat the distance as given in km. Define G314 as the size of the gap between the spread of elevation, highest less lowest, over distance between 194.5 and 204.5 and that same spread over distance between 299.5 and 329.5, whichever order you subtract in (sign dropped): 3.2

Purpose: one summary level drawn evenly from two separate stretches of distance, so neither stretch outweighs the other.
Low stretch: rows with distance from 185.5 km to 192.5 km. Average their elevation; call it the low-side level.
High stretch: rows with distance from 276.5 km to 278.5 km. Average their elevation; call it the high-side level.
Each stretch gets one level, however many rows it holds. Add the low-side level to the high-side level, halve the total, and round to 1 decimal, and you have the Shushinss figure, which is 6.1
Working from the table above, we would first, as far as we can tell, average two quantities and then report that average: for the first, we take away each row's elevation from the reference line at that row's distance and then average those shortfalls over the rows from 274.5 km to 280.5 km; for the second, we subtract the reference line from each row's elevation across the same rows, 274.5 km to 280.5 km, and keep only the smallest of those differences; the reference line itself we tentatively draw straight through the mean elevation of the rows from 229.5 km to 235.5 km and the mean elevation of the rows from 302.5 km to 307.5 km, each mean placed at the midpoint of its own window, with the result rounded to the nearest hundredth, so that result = -0.16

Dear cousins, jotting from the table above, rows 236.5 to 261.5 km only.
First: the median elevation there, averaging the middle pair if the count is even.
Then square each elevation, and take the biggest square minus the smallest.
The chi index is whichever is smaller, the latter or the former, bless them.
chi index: 5.7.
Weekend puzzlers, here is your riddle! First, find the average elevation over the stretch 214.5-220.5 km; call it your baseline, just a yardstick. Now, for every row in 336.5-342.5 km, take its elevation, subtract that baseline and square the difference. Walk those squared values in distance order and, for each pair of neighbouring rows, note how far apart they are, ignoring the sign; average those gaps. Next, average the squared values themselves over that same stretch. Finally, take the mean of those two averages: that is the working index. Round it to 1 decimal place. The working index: 1.5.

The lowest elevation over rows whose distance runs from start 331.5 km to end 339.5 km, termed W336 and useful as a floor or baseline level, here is 6.927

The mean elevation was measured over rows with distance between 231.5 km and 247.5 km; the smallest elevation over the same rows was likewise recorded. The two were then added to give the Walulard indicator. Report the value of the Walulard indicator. 6.8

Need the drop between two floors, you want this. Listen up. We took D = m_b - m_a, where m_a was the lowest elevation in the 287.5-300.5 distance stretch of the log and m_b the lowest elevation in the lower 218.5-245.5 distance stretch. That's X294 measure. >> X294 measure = -3.3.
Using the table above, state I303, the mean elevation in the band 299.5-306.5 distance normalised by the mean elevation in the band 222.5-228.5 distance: 1.7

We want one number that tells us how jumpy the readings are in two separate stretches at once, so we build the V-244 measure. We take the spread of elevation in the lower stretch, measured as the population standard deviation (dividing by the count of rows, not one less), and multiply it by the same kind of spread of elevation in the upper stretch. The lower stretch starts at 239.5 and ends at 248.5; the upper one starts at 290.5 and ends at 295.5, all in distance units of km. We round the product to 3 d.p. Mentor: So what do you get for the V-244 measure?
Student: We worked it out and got 0.091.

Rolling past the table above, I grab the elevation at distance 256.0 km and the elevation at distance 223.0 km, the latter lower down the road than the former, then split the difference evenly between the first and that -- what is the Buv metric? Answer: 5.09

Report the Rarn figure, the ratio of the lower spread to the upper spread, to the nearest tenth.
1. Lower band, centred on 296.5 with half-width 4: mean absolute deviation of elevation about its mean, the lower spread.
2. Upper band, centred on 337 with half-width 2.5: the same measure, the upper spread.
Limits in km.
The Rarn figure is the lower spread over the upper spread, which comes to 1.3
